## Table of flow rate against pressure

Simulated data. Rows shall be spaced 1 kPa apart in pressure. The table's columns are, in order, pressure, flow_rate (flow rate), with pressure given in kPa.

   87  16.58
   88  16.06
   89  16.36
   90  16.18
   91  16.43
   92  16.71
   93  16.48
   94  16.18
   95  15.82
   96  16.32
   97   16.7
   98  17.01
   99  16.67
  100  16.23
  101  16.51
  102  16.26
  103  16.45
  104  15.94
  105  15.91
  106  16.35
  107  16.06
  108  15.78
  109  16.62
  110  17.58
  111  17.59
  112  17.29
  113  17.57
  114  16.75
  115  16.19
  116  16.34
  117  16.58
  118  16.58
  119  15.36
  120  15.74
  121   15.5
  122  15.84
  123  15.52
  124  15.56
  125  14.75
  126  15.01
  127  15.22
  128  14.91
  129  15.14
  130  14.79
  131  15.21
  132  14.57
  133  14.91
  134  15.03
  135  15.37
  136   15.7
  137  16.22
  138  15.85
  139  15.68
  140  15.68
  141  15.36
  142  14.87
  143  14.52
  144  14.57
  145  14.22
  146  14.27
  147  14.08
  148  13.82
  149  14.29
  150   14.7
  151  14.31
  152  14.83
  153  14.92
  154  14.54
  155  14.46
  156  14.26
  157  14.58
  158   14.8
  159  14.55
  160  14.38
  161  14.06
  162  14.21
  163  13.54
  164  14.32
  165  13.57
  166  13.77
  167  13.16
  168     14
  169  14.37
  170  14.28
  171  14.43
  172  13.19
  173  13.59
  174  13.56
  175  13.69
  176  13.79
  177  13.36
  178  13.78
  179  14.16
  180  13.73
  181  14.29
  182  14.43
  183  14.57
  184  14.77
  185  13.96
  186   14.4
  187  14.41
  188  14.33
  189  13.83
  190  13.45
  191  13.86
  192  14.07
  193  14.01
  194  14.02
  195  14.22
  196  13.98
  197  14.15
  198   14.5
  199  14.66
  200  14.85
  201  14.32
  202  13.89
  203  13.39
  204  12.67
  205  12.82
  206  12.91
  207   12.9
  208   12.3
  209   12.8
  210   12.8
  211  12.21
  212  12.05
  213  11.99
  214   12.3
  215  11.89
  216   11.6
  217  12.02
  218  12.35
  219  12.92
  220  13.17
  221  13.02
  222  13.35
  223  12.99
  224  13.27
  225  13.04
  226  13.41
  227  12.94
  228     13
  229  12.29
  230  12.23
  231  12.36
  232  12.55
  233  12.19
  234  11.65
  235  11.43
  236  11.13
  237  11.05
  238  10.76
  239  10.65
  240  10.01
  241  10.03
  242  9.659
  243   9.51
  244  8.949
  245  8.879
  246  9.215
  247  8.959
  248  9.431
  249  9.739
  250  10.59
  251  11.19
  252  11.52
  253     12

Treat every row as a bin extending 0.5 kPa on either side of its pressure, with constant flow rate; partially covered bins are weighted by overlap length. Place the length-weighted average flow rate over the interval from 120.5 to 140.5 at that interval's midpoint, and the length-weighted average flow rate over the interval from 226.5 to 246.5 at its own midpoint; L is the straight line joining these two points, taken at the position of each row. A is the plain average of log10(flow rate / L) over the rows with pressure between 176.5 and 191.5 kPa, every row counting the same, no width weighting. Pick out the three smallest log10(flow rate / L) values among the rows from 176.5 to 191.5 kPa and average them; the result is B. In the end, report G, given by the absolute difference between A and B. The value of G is 0.0220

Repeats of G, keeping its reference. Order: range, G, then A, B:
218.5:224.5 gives 0.0055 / 0.052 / 0.047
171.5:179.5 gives 0.0103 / 0.004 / -0.006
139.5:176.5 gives 0.0226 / 0.001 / -0.021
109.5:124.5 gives 0.0207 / 0.014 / -0.007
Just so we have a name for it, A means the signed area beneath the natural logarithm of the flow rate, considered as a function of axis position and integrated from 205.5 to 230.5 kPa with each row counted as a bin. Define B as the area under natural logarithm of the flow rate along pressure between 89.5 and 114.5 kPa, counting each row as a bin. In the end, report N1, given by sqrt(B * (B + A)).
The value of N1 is 97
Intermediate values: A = 63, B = 70.1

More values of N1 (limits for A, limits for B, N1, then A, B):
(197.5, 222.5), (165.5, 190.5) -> 93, 64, 65.9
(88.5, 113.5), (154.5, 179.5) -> 95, 70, 66.0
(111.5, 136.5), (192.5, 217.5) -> 93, 69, 64.4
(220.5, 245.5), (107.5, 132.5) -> 95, 61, 69.1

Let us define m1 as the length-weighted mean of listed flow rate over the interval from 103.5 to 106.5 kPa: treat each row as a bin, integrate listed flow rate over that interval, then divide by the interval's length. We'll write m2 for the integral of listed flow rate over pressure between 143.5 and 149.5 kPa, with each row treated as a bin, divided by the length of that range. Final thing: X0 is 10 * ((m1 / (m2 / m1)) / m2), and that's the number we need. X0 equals 12.8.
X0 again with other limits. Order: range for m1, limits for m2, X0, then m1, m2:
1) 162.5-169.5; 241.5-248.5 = 22.4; 13.8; 9.2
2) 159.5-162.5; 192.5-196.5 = 10.2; 14.2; 14.1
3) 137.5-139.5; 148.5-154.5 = 11.7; 15.8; 14.6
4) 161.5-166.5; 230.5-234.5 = 13.0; 13.9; 12.2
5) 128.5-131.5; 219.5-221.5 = 13.2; 15.0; 13.1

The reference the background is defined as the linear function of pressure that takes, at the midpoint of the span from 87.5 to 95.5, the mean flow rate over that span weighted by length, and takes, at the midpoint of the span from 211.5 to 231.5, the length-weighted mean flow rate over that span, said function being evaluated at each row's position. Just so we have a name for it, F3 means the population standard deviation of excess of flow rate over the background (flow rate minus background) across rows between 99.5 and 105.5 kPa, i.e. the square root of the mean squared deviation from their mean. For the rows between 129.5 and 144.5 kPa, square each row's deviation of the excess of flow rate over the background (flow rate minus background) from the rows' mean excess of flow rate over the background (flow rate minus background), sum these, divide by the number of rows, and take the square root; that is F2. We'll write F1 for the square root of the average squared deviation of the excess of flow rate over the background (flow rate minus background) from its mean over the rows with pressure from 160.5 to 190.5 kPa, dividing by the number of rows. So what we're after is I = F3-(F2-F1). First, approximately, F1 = 0.54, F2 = 0.52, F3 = 0.20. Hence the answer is 0.2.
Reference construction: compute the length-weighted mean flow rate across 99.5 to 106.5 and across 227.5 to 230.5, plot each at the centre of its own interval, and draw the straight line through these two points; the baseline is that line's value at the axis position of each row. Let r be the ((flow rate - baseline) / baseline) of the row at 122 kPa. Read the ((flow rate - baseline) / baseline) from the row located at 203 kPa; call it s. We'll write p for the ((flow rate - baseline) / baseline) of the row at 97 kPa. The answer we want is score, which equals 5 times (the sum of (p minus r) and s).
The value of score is 0.1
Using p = 0.017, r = 0.01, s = 0.009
